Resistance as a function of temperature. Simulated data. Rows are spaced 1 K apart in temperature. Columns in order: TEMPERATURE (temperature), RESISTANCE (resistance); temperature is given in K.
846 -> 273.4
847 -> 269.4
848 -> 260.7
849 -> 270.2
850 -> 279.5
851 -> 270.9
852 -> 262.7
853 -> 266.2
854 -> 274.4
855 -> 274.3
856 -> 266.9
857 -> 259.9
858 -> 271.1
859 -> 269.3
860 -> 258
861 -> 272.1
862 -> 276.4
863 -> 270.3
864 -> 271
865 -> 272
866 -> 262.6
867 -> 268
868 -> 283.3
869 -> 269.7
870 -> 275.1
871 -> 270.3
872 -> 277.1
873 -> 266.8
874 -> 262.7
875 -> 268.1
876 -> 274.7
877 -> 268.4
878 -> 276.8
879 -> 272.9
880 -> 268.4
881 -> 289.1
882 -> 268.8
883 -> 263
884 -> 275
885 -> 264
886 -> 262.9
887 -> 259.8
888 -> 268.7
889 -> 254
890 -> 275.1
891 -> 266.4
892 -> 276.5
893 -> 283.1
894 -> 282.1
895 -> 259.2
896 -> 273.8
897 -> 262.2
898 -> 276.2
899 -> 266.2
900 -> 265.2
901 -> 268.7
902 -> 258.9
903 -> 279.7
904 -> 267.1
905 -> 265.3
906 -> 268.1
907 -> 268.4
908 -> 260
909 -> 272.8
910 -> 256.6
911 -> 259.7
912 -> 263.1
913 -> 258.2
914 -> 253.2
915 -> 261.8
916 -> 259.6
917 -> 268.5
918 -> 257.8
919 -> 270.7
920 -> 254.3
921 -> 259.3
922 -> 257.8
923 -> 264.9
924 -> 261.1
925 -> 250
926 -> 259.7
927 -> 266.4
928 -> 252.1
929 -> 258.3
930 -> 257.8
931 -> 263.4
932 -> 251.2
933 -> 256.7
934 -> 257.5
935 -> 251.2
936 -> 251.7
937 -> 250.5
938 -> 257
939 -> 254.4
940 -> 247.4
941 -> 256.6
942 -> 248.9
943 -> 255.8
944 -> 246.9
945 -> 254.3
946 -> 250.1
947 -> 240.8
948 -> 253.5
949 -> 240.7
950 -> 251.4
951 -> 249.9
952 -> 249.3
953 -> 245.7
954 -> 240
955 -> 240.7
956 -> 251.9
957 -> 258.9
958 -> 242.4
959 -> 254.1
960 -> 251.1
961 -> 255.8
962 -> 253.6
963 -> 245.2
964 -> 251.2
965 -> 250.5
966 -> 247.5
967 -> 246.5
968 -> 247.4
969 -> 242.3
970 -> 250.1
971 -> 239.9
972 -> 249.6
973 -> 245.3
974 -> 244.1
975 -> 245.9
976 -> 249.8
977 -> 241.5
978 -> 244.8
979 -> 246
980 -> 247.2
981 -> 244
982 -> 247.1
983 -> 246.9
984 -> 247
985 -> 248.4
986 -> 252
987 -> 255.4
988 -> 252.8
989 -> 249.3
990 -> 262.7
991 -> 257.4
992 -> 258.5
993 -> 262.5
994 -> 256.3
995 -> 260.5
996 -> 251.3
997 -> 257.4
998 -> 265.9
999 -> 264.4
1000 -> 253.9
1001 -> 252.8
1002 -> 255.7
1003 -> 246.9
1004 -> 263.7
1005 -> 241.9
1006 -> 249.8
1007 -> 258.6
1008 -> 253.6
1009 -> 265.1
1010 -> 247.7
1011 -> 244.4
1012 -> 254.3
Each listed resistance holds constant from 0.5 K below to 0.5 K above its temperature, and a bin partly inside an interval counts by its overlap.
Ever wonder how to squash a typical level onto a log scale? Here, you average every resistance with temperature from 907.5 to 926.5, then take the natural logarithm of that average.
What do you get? 5.56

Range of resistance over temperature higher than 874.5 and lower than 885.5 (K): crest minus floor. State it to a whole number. 26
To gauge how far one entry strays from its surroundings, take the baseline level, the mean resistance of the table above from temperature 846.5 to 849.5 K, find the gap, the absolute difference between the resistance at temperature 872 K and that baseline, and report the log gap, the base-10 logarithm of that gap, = 1.0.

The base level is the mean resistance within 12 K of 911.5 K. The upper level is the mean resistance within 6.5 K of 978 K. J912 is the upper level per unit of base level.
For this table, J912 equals 0.935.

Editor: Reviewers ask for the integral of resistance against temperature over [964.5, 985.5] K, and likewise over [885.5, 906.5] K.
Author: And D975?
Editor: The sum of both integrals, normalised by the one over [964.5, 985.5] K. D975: 2.09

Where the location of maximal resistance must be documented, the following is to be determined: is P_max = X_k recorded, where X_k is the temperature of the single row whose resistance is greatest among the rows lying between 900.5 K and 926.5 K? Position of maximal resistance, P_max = 903 K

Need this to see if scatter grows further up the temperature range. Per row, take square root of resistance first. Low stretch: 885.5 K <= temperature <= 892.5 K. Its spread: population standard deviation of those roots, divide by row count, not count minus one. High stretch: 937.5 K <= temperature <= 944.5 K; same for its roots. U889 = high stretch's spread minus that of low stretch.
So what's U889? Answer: -0.10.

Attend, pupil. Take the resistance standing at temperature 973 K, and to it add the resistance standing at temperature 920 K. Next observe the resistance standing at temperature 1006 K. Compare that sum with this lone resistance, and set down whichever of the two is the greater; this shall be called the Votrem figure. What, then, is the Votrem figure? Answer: 500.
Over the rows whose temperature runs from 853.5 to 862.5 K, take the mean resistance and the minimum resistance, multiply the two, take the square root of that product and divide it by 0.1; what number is 2635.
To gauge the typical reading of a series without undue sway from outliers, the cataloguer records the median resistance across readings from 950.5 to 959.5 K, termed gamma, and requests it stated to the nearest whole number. 249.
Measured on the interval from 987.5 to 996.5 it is 257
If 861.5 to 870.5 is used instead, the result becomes 271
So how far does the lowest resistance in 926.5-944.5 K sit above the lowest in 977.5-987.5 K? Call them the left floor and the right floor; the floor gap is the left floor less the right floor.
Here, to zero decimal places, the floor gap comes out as 3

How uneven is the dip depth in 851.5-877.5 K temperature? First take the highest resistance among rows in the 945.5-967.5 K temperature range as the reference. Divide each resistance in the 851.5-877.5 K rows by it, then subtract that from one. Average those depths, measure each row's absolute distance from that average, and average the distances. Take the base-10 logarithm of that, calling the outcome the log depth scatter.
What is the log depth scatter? -1.78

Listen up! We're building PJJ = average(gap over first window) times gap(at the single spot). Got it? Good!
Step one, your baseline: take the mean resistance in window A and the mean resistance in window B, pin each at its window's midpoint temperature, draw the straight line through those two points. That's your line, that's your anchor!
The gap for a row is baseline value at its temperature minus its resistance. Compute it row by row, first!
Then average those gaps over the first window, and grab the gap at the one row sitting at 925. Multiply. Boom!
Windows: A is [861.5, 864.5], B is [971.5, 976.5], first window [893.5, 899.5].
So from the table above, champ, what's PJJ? -42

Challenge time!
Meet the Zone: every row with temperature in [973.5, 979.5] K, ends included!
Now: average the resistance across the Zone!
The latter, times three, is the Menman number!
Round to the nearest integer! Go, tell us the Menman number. 736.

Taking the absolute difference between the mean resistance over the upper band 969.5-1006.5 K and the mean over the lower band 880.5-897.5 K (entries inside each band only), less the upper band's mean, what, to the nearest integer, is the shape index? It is -234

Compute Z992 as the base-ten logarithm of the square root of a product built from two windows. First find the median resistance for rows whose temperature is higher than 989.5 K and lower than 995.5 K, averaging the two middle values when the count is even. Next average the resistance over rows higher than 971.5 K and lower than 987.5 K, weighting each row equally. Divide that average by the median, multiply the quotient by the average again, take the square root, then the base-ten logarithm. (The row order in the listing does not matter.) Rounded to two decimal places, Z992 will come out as 1.19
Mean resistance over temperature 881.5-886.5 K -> 267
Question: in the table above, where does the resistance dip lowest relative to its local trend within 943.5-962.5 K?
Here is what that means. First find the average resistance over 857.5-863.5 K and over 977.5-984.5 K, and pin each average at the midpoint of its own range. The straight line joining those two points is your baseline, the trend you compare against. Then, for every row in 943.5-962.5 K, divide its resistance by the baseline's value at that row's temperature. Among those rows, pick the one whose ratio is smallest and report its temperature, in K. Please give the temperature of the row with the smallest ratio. 947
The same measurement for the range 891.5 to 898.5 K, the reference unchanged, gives 895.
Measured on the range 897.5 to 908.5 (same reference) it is 902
